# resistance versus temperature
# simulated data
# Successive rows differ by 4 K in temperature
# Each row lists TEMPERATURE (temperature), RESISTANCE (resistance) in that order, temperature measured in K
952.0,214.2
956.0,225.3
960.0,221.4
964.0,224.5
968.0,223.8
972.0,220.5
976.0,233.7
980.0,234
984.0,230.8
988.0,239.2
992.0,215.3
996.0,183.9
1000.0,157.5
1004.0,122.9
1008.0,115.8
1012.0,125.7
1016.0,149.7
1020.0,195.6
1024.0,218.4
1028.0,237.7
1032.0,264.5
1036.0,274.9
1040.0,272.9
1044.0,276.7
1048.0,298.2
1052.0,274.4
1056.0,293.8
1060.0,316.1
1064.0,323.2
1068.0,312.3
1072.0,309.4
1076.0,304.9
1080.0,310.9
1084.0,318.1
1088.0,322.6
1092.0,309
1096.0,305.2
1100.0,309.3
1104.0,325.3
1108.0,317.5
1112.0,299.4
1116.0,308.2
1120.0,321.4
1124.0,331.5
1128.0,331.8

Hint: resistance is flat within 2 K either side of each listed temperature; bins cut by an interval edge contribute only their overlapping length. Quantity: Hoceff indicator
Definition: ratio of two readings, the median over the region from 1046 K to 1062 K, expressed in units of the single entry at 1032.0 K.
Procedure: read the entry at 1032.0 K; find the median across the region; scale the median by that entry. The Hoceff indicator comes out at 1.1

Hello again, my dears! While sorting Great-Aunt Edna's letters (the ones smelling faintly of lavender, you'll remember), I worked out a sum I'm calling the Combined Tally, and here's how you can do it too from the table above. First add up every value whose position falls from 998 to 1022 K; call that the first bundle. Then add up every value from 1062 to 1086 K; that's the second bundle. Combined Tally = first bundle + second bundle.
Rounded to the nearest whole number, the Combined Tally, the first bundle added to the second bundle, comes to 2746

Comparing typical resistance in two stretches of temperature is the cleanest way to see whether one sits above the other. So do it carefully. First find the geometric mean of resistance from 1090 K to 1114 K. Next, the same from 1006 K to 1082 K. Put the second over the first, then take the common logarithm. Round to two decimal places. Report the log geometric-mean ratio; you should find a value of -0.10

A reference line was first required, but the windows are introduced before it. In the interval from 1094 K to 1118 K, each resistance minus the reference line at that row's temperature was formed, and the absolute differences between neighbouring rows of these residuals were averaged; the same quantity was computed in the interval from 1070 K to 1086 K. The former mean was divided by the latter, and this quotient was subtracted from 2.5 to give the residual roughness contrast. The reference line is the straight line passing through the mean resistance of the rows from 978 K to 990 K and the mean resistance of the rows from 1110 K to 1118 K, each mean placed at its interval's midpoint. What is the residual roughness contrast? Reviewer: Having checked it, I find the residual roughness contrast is 0.47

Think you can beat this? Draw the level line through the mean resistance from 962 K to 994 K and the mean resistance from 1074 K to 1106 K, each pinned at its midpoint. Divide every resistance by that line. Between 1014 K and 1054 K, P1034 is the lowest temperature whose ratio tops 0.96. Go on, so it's 1032.0 K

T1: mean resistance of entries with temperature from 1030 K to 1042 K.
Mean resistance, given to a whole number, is 271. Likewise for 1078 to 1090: 317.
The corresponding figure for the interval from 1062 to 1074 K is 315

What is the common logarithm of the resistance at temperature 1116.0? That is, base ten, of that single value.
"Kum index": 2.49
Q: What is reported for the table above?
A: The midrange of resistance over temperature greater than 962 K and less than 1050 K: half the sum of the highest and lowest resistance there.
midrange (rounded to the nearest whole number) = 207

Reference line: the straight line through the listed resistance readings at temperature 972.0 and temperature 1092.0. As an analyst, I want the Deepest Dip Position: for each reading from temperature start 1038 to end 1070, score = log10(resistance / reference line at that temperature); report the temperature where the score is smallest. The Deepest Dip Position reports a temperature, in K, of 1052.0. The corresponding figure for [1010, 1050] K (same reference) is 1012.0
